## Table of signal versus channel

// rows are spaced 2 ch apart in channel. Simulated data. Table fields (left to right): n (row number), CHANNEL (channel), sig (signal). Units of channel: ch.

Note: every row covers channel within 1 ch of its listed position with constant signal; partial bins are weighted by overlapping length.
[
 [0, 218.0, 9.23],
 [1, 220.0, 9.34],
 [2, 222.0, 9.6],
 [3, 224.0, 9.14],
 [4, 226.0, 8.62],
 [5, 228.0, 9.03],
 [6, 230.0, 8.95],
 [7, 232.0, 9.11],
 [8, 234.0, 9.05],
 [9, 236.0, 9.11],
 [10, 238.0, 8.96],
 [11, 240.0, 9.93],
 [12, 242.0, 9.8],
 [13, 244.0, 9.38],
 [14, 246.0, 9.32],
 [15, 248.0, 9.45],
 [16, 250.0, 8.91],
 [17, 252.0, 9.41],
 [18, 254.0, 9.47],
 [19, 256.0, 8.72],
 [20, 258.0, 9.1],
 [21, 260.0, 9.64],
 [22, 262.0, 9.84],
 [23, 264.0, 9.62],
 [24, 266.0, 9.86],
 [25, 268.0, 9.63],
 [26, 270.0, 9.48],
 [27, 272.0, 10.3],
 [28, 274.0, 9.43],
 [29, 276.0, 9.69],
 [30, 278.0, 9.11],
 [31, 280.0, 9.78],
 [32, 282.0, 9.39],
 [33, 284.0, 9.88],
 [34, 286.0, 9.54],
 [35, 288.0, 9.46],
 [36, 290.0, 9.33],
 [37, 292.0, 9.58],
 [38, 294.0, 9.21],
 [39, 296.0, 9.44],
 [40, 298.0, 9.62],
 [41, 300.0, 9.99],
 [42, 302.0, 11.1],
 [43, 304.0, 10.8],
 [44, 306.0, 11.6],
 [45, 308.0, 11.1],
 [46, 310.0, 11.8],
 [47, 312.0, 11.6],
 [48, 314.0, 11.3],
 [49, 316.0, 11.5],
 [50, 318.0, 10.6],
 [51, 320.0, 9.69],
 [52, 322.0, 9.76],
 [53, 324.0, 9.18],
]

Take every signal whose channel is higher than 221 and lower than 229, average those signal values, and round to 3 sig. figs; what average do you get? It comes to 9.10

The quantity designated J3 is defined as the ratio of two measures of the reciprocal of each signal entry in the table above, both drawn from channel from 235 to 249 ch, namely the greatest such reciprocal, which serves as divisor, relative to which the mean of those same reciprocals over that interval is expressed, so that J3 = 0.952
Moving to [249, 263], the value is 0.939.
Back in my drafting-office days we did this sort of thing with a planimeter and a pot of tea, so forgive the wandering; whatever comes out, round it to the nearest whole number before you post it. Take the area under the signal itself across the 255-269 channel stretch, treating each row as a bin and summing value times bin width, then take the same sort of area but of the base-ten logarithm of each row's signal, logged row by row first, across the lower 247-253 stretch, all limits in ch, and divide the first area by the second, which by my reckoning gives 23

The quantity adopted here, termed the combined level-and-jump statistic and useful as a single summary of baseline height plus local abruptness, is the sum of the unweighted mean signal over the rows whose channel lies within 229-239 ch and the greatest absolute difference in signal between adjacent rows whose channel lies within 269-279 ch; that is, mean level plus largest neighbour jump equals 9.9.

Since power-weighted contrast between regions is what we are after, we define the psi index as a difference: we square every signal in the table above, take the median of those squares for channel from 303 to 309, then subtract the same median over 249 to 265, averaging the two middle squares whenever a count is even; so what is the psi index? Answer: 34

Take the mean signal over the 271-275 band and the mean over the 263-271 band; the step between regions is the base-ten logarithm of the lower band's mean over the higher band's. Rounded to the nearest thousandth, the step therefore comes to -0.010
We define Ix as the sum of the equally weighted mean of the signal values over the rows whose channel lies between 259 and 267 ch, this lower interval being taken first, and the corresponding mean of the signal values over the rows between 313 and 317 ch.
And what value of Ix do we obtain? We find 21.1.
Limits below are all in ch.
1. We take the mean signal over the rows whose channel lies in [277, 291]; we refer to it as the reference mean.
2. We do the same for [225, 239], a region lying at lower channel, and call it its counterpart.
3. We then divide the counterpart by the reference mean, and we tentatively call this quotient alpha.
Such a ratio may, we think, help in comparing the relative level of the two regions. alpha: 0.94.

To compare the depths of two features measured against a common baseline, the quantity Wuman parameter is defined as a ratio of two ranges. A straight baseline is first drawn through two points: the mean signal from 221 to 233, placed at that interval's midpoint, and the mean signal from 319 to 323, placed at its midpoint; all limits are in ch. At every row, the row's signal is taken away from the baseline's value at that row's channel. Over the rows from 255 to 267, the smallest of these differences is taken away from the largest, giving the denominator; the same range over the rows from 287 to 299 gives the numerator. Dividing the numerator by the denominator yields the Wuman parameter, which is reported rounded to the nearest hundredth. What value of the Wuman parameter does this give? 0.36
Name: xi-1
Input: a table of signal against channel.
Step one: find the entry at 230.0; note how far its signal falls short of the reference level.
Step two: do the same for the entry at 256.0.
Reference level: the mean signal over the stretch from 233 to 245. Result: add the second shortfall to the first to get 1.1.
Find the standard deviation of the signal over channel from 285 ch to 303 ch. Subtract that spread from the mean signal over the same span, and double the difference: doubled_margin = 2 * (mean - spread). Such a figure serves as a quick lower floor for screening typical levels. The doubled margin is 18.3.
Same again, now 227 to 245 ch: 17.8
